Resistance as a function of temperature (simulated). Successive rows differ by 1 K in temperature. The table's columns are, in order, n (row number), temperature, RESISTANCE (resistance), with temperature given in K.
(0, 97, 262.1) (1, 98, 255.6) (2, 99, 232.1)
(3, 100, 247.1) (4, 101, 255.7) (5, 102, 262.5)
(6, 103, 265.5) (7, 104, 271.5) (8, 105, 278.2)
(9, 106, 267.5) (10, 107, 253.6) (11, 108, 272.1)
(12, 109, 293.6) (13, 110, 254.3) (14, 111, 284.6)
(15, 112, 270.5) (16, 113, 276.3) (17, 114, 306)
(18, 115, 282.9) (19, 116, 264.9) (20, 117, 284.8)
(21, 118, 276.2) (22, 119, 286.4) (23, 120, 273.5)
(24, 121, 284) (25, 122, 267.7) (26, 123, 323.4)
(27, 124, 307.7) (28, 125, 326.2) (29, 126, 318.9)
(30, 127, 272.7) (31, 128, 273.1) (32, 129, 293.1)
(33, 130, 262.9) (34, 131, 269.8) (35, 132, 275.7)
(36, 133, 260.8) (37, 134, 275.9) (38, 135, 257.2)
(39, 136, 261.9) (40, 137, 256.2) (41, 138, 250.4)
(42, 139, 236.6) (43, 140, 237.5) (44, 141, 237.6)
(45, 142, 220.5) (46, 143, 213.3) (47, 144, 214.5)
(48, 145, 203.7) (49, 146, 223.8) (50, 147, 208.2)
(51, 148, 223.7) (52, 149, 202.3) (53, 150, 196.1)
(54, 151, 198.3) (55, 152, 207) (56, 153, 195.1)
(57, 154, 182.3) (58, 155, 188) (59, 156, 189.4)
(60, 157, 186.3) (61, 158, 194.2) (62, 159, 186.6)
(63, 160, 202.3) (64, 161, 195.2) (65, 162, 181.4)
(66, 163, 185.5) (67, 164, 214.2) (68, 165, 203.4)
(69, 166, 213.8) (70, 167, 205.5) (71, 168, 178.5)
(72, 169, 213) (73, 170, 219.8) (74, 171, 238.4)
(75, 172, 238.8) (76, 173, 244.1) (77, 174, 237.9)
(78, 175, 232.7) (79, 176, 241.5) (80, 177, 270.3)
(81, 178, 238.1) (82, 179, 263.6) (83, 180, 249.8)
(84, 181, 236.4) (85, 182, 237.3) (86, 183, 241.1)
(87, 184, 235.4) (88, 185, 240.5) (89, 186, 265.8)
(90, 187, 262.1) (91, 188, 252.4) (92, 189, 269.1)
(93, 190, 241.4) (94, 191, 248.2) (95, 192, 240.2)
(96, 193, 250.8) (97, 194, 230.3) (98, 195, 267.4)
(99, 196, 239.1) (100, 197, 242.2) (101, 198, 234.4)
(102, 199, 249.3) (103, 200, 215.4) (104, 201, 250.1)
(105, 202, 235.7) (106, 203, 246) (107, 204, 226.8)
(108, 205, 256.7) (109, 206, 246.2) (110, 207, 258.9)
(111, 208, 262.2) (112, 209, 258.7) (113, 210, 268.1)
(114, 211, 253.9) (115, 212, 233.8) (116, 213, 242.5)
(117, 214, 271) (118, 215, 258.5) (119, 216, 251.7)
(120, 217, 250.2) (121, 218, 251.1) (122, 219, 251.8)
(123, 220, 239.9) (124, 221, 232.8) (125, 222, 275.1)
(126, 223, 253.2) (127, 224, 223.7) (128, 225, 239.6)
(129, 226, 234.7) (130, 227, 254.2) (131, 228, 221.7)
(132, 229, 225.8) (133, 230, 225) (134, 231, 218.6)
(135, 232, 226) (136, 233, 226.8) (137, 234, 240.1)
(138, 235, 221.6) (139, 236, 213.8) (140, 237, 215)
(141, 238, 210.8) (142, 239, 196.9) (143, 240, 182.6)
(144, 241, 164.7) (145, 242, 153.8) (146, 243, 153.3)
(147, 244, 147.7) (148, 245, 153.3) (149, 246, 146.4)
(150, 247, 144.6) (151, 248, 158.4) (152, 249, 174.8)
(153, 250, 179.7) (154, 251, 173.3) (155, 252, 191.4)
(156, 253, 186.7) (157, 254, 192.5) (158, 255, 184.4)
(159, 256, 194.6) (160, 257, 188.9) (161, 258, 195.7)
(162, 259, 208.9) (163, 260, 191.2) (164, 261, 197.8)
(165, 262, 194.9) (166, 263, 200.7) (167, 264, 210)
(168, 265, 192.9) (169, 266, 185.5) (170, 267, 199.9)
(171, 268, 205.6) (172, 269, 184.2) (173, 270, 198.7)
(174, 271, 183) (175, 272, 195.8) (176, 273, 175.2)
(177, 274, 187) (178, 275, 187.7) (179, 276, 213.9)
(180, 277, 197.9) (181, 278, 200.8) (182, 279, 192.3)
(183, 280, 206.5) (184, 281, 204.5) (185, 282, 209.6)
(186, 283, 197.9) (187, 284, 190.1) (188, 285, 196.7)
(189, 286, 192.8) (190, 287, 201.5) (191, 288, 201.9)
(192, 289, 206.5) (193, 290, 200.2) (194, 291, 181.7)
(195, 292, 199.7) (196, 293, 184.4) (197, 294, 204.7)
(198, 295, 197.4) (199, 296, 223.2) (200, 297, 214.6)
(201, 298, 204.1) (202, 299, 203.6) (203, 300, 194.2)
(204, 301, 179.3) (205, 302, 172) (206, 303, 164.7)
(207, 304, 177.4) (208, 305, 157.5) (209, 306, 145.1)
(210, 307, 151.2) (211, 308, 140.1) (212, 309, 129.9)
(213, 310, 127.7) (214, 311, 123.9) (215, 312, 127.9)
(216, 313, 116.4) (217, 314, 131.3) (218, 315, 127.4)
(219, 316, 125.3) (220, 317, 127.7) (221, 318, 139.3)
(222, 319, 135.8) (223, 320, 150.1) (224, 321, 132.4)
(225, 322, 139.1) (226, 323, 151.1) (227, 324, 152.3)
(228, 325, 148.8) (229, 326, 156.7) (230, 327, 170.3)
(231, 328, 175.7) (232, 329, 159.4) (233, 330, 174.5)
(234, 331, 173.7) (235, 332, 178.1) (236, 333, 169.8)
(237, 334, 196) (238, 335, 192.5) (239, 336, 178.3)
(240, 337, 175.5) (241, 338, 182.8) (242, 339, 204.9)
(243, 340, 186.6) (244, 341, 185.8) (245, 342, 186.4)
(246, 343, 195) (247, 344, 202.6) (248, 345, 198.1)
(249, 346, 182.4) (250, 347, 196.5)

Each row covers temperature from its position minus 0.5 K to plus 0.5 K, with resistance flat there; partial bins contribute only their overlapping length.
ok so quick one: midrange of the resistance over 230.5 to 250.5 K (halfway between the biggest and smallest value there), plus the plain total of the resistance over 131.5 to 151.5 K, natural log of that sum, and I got 8.49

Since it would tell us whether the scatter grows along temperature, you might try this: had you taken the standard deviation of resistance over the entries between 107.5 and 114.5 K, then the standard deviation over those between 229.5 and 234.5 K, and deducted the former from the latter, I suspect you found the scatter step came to -9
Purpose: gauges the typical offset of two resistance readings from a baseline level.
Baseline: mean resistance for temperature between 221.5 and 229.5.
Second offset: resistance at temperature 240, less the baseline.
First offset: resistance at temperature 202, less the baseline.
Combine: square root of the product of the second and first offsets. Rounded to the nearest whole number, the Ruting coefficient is 18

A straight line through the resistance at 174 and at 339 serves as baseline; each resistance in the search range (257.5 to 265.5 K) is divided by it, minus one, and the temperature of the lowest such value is 260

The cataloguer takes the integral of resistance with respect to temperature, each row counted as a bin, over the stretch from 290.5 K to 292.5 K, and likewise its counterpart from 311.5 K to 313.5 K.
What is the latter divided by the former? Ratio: 0.64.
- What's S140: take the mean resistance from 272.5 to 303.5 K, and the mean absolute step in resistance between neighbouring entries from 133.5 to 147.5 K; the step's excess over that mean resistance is -187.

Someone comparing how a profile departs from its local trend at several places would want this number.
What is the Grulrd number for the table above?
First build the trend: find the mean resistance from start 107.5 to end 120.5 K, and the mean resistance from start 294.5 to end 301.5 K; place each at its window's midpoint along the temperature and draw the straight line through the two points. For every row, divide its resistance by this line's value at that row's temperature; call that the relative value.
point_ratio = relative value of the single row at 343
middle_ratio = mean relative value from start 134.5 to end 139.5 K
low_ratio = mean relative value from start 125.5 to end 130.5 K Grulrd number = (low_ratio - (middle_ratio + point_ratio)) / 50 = -0.0192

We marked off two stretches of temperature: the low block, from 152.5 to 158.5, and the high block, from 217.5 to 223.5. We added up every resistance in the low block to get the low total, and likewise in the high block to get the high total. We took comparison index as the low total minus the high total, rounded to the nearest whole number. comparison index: -369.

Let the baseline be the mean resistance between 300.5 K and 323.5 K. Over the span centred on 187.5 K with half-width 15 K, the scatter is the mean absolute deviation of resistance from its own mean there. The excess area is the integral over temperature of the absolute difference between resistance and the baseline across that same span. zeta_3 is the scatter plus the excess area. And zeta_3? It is 3104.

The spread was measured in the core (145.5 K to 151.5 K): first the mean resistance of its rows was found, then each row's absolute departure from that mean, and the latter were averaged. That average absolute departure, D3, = 10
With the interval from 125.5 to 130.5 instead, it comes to 17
